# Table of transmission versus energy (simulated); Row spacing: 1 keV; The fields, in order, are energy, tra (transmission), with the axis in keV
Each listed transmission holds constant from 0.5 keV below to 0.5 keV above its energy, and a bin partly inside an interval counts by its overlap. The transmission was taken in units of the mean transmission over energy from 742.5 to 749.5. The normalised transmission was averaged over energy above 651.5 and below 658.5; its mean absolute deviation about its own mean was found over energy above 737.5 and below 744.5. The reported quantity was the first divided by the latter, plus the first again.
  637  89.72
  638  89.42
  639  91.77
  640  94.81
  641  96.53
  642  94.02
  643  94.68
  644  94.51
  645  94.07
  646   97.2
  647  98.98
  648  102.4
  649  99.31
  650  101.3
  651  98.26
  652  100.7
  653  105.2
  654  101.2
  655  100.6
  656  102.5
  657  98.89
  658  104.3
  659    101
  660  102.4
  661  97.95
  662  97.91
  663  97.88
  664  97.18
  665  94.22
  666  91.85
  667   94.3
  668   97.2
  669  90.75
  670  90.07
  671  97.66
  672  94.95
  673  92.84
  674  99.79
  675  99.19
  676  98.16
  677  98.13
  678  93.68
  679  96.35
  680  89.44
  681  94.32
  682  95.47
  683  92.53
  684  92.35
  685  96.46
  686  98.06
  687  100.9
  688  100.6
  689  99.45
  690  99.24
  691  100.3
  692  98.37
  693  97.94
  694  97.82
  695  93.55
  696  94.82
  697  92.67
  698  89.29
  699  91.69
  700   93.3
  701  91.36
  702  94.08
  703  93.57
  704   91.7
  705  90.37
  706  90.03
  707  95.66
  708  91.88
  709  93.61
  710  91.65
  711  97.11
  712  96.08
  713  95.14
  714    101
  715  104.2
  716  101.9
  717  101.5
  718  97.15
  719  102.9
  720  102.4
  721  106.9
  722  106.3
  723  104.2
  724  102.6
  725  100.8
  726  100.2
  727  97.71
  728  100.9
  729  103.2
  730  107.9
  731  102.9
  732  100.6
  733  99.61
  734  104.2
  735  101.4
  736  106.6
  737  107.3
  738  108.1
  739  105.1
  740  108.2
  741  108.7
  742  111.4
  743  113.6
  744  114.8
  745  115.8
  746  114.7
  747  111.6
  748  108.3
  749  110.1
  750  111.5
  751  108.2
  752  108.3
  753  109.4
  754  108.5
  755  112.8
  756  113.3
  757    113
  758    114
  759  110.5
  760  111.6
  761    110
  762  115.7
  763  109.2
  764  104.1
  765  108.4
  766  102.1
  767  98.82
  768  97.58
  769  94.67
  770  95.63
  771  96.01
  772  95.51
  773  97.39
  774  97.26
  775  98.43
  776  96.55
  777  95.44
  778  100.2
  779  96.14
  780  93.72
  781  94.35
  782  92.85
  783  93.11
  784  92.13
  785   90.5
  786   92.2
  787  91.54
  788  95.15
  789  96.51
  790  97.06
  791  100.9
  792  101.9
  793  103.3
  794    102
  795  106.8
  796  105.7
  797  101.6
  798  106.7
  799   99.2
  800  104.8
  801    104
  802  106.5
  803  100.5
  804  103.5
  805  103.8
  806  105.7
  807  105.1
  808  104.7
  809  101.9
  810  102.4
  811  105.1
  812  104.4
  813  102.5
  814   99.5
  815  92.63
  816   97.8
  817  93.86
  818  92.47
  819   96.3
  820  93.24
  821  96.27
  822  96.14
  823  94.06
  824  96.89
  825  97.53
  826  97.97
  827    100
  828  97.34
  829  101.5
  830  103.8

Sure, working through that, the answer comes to 37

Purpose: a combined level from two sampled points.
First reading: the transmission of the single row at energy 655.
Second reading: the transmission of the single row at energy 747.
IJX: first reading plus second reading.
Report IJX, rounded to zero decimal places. 212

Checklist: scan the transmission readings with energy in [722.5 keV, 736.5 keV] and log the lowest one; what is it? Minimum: 97.71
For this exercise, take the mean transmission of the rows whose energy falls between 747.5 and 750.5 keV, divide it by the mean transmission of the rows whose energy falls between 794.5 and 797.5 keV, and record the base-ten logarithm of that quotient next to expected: 0.021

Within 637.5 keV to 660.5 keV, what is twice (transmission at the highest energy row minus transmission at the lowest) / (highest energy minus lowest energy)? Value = 1.2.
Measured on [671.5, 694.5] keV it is 0.3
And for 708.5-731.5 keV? 0.8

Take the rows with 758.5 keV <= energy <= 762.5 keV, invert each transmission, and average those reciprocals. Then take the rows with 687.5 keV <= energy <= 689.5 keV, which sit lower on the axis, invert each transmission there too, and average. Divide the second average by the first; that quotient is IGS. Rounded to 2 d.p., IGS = 1.12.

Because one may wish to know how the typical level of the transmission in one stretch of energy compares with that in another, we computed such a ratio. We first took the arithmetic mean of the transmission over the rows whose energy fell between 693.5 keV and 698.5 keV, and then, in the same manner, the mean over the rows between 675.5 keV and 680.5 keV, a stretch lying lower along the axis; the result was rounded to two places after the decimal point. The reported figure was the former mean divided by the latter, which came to 0.98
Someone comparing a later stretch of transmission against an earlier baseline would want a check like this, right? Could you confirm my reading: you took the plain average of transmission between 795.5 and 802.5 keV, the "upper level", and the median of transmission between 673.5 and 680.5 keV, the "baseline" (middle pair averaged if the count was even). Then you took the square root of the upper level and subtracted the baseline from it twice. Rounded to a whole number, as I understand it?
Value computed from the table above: -186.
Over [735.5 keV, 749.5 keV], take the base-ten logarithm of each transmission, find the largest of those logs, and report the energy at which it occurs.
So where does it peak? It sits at 745 keV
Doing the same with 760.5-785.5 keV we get 762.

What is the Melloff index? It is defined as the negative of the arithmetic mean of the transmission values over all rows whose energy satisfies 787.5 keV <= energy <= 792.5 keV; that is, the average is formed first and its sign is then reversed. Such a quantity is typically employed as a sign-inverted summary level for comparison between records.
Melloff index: -98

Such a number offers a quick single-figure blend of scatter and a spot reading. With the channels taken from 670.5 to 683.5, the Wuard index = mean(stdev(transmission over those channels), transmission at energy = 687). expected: 52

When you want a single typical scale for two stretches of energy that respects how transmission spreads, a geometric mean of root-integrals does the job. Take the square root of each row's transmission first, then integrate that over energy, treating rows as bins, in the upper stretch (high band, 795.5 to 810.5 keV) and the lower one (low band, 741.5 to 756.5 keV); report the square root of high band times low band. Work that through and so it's 156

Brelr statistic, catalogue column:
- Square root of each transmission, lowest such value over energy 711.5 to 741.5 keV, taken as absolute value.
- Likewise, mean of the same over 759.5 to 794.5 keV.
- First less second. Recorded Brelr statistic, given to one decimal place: -0.2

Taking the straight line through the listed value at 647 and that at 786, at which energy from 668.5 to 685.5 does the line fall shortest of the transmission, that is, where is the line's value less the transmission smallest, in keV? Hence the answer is 674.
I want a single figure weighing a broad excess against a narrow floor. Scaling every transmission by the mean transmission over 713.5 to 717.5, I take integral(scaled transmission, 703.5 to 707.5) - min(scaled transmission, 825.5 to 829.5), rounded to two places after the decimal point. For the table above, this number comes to 2.65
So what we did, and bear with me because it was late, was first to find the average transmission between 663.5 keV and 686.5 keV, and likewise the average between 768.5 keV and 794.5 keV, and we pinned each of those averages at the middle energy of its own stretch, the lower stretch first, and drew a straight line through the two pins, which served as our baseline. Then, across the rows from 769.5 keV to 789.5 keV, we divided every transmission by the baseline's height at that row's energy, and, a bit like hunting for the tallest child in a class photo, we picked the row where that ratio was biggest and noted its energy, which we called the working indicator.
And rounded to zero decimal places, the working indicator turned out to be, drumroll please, 778 keV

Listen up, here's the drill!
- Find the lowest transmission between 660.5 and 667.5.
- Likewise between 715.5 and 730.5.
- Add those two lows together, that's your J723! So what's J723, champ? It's 189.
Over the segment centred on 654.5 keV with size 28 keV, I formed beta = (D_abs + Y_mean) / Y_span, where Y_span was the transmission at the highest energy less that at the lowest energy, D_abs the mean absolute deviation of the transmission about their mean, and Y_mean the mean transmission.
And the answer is 151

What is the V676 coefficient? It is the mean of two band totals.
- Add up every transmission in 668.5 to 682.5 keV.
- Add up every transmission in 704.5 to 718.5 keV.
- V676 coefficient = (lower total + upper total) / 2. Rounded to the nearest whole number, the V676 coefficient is 1339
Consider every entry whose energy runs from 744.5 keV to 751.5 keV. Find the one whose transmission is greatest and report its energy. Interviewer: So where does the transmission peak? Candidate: 745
